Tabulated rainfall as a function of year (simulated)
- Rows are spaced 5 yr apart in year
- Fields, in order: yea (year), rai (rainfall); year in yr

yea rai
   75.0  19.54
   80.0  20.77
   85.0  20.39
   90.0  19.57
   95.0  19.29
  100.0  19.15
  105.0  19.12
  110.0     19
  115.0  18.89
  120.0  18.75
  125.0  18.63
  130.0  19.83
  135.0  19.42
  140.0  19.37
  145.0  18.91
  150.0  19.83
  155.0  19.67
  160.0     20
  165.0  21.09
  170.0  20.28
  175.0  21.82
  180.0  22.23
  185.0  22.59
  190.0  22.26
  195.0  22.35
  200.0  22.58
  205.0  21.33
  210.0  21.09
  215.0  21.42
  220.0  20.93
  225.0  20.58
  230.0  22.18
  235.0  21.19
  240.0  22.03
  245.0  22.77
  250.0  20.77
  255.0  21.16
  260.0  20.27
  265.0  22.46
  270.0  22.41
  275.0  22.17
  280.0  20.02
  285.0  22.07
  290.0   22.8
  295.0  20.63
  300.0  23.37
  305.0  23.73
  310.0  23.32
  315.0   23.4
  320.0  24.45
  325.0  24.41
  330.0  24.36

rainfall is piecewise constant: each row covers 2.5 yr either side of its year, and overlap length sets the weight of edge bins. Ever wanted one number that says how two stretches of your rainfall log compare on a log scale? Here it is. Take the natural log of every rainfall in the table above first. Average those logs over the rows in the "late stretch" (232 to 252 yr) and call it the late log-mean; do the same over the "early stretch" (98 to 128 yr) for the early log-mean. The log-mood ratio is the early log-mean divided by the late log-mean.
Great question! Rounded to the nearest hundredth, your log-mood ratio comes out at 0.96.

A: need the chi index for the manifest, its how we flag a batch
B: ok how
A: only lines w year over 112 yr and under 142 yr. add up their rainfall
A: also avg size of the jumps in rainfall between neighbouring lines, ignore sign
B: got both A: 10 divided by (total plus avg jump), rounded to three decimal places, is 0.087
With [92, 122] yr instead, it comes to 0.087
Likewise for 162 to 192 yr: 0.076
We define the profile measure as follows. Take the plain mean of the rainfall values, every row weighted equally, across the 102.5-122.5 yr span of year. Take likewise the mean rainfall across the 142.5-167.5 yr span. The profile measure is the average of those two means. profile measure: 19.4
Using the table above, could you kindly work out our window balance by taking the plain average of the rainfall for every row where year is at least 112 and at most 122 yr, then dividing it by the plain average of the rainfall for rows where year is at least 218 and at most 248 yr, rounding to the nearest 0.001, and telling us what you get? 0.871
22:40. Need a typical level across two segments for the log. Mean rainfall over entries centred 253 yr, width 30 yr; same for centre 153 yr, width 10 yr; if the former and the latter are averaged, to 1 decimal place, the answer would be 20.7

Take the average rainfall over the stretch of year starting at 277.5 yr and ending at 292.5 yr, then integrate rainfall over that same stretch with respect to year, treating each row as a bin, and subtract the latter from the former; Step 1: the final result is -303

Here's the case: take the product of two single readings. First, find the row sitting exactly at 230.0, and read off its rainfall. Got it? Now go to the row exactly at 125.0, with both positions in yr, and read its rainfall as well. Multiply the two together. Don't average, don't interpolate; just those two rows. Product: 413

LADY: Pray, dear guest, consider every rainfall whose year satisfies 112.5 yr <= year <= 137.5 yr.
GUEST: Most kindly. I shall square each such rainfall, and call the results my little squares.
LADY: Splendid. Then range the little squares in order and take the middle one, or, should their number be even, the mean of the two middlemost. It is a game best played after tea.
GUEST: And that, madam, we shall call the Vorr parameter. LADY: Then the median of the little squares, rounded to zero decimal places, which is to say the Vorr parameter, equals 357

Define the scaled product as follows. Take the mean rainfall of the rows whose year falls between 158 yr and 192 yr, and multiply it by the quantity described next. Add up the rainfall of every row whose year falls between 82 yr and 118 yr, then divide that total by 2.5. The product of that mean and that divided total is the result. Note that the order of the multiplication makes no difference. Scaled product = 1163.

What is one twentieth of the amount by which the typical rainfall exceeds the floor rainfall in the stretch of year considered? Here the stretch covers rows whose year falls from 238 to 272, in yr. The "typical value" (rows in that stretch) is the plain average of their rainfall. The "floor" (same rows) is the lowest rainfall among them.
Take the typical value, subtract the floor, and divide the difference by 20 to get 0.071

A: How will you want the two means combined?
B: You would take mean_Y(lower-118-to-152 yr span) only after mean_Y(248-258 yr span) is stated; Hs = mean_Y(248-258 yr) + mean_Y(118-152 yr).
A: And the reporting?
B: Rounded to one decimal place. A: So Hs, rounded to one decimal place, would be 40.2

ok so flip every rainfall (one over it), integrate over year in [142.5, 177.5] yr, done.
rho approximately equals 1.7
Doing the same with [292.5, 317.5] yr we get 1.1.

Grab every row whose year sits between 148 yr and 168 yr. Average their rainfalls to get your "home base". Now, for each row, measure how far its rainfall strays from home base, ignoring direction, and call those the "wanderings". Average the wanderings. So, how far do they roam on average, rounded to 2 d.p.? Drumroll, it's 0.47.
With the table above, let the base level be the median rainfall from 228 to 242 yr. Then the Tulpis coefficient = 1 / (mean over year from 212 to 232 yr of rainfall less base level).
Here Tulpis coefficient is -1.3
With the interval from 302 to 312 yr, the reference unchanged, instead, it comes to 0.7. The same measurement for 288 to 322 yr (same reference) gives 0.9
